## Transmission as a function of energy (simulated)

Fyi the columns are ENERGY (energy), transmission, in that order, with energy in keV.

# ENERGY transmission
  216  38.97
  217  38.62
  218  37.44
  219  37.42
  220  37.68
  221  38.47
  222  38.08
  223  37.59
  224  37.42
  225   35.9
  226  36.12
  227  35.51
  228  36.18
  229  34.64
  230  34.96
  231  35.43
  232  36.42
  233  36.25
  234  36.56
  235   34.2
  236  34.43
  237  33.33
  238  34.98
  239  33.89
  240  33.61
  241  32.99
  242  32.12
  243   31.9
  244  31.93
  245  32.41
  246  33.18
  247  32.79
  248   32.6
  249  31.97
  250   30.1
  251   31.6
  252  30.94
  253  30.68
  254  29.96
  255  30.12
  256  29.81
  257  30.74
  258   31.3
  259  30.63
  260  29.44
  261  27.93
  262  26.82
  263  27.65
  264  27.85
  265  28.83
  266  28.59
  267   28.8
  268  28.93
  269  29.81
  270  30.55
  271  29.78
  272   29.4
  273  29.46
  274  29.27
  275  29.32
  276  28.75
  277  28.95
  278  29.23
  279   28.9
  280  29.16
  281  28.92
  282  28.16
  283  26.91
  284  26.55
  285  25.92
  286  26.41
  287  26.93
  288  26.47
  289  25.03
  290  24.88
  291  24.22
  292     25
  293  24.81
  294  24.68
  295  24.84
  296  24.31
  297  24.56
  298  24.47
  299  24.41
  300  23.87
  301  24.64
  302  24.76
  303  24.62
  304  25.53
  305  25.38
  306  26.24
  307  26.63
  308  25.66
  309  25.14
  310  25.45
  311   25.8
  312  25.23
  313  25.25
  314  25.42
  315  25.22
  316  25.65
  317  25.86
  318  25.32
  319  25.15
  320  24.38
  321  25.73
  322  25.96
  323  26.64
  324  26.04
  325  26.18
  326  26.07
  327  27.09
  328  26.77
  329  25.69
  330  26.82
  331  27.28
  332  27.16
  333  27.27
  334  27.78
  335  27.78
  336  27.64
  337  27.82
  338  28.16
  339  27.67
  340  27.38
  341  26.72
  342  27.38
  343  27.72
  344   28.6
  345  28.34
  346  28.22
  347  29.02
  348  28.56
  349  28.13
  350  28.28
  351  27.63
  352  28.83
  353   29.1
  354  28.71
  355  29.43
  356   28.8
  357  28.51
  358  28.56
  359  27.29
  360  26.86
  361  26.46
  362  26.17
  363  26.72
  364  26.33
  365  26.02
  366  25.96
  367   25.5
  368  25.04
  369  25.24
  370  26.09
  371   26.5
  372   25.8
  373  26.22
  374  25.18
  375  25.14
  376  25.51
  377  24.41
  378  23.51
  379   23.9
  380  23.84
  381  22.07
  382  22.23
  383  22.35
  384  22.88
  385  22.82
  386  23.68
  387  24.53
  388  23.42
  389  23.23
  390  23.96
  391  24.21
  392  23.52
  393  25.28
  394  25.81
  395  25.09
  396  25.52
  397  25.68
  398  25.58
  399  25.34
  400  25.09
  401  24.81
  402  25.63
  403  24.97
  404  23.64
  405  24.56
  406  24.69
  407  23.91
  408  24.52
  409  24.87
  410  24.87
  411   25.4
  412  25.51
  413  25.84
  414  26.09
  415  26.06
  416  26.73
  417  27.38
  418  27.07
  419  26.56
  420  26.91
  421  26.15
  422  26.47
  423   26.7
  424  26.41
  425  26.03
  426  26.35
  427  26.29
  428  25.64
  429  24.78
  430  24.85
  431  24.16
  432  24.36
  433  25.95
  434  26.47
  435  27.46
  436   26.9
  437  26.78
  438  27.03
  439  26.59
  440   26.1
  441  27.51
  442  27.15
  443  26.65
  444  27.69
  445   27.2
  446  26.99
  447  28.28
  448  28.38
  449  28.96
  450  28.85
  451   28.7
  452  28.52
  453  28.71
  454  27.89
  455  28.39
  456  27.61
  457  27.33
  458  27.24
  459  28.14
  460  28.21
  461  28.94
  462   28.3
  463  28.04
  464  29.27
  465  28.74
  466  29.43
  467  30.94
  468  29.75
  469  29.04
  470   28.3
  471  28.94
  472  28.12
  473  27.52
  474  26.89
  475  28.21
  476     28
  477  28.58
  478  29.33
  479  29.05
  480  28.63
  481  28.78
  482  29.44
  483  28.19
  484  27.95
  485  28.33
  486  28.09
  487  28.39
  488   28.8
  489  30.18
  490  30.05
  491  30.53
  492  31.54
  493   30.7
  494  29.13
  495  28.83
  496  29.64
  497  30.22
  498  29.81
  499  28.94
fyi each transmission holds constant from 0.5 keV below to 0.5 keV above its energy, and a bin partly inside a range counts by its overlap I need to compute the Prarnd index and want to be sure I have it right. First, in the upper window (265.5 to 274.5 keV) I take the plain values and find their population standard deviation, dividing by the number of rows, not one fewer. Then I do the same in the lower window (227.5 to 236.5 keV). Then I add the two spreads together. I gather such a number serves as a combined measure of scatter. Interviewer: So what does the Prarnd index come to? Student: 1.44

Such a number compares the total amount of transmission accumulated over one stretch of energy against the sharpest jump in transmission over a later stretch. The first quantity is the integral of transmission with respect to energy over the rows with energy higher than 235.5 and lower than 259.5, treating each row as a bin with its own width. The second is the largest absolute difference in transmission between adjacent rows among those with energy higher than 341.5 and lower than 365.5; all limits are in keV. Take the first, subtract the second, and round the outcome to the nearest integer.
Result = 767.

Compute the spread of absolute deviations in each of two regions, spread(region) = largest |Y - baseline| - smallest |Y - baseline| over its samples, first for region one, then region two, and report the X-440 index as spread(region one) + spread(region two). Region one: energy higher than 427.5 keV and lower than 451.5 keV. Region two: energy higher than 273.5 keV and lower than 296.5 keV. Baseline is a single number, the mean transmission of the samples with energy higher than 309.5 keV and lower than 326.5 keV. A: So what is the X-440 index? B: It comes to 6.7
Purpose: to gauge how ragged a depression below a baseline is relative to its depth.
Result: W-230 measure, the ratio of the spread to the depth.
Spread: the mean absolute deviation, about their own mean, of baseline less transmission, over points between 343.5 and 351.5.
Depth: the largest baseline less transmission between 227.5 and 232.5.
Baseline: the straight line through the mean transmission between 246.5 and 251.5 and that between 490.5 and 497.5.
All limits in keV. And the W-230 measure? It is -0.104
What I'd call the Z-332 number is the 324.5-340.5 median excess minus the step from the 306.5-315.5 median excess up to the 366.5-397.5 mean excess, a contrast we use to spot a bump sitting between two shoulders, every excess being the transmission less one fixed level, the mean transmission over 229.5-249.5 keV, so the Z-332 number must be -6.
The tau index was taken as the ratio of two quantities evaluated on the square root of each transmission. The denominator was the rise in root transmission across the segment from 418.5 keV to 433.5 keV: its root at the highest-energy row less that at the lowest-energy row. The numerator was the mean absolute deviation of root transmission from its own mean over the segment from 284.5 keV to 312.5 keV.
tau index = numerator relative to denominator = -1.1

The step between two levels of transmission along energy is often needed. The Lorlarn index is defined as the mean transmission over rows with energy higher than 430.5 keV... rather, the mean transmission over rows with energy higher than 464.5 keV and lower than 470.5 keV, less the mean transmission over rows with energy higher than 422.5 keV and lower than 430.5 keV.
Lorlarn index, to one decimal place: 3.5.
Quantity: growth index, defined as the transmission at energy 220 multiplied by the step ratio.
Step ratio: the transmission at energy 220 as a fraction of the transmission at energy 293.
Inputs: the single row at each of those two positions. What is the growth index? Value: 57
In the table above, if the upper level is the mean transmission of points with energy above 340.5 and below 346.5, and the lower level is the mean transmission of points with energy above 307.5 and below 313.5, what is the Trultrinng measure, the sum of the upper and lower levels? 53.3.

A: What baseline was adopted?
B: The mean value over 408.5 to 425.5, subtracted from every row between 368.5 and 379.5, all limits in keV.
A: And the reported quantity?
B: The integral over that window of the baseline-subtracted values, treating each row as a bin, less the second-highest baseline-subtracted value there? -11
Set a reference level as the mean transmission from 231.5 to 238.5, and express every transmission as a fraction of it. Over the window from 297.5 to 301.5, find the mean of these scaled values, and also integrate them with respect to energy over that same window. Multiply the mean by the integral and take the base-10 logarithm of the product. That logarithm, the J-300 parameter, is 0.28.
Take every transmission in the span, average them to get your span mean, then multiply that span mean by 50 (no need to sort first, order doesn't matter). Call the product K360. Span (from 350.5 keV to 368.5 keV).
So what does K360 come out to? 1366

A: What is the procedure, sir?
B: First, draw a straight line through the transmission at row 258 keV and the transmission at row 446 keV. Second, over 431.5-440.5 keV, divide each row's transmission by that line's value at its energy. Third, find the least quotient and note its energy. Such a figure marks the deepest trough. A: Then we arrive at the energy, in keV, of 432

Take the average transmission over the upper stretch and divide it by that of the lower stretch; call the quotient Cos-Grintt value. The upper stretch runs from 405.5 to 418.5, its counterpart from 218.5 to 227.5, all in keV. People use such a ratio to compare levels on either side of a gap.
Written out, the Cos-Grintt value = 0.69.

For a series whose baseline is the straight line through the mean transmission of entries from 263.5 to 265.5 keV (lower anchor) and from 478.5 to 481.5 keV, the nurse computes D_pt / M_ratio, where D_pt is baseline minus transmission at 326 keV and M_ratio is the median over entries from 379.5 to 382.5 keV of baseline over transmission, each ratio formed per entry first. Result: 1.9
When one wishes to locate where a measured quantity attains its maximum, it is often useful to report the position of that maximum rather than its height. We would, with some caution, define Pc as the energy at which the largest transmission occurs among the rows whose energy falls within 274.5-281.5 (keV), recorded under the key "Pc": 275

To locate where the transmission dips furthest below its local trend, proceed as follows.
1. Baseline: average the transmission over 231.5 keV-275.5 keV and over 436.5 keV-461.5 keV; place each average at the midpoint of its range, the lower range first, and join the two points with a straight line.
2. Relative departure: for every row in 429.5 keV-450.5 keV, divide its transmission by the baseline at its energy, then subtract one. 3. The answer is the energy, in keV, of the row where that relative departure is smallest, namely 431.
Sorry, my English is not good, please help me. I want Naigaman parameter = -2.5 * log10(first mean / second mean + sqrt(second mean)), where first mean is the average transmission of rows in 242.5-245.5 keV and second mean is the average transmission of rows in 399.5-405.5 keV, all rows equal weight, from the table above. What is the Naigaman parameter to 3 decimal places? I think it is -1.994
